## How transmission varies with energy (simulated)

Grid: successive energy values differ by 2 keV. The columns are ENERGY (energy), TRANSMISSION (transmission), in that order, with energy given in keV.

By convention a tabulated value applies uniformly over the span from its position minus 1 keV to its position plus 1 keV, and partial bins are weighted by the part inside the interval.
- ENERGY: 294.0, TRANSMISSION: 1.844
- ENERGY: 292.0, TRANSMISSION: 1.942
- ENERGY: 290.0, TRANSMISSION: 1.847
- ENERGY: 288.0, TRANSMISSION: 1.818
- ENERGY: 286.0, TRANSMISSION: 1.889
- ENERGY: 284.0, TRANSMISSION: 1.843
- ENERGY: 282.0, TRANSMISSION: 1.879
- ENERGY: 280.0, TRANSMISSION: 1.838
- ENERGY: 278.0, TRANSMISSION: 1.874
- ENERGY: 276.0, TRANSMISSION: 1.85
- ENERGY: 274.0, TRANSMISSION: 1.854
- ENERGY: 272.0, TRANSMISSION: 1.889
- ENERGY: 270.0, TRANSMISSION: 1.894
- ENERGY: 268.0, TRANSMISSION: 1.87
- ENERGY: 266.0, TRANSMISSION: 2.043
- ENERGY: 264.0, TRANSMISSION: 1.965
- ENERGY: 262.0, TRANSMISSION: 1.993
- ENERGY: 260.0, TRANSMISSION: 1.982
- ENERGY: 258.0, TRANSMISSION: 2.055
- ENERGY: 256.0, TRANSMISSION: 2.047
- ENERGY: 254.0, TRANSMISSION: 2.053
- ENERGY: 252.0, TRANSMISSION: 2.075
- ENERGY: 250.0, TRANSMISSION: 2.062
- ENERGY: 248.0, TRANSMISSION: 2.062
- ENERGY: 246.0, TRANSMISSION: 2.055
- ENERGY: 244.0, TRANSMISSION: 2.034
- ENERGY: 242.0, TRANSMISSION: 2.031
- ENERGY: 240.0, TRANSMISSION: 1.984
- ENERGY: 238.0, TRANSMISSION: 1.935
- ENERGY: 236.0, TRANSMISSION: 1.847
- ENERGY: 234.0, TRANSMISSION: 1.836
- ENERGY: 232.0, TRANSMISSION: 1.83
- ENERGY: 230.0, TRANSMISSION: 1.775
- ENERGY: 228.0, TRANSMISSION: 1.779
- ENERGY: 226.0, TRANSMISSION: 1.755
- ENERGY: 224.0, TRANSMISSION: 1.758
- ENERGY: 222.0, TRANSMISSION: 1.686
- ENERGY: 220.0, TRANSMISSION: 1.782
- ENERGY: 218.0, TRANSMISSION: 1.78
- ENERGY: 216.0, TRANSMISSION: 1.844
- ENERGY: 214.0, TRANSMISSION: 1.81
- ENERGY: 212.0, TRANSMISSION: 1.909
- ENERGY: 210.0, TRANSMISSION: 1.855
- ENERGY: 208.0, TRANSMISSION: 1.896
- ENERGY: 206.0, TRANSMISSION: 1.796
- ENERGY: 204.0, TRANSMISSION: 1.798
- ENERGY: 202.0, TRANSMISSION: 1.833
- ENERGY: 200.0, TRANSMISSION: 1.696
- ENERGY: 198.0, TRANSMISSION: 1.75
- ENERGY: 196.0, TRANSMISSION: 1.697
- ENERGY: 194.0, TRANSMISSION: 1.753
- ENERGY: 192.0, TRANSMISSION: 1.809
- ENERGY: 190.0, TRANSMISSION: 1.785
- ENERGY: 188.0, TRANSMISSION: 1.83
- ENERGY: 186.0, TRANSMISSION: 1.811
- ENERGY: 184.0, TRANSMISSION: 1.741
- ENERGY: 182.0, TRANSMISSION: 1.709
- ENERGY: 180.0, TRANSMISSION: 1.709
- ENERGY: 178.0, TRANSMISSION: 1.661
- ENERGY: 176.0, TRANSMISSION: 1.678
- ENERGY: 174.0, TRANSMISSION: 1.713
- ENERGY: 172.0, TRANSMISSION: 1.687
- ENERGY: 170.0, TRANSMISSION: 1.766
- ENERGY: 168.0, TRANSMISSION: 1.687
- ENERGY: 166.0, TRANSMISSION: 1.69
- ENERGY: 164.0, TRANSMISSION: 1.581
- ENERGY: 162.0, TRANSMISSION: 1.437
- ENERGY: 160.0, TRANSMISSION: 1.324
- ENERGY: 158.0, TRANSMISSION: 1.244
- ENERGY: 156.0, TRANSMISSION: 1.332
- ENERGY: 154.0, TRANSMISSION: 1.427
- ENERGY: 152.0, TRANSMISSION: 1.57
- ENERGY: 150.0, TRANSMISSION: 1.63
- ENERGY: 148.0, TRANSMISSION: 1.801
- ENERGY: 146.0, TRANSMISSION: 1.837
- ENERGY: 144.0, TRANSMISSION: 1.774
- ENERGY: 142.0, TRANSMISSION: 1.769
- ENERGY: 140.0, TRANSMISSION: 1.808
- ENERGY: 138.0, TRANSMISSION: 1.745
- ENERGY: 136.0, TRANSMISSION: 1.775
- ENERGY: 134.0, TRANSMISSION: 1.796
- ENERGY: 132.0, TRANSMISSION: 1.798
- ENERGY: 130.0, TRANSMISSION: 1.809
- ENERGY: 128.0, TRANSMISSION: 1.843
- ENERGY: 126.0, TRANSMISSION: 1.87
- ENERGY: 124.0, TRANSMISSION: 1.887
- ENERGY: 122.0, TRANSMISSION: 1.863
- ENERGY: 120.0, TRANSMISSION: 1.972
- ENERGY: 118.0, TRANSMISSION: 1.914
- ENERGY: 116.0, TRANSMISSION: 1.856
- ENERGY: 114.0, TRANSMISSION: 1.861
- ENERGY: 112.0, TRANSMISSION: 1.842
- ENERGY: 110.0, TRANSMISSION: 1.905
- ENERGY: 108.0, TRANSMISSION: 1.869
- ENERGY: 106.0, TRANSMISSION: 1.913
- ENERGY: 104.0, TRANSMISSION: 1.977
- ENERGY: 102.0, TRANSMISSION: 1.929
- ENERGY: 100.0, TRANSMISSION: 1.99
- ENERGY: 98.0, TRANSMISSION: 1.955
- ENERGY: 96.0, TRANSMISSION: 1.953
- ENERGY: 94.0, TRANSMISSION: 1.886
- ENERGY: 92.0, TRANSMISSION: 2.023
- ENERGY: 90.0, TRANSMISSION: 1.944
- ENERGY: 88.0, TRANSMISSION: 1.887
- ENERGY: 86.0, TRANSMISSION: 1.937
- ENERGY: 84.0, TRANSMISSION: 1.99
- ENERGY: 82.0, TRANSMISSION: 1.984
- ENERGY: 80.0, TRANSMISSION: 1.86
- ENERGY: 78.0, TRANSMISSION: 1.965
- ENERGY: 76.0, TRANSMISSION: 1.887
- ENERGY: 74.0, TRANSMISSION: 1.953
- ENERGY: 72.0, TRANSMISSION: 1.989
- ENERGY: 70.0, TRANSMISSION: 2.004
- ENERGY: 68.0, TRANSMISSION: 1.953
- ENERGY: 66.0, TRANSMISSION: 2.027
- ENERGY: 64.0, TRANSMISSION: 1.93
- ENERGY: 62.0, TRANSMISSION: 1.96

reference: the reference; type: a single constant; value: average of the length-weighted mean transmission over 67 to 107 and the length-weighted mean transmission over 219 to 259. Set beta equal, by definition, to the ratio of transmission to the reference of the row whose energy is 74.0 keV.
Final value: 1.01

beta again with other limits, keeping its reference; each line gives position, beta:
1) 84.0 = 1.03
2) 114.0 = 0.96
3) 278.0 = 0.97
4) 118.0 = 0.99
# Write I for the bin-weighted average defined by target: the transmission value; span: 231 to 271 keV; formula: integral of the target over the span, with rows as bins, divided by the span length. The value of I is 1.98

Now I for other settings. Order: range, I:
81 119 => 1.93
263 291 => 1.88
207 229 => 1.80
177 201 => 1.75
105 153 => 1.82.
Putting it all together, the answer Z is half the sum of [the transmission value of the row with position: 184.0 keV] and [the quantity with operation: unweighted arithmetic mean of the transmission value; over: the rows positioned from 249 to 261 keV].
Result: 1.89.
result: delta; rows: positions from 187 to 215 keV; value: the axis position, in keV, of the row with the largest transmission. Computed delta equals 212.0 keV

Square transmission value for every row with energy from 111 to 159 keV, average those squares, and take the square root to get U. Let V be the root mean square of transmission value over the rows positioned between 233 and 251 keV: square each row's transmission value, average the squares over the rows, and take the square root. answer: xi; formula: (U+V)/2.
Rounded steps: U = 1.76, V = 1.98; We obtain 1.87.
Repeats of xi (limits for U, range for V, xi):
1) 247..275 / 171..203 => 1.87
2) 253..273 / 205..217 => 1.92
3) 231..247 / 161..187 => 1.82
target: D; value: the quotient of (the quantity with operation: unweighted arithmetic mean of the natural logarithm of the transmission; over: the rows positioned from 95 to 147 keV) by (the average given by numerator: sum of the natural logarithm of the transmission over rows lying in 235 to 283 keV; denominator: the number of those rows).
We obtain 0.92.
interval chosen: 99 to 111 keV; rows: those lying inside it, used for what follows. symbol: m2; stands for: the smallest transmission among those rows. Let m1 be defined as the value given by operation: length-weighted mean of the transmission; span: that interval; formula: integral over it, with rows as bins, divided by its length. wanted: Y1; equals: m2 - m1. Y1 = -0.06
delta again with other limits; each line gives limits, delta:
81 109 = 92.0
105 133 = 120.0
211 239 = 238.0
